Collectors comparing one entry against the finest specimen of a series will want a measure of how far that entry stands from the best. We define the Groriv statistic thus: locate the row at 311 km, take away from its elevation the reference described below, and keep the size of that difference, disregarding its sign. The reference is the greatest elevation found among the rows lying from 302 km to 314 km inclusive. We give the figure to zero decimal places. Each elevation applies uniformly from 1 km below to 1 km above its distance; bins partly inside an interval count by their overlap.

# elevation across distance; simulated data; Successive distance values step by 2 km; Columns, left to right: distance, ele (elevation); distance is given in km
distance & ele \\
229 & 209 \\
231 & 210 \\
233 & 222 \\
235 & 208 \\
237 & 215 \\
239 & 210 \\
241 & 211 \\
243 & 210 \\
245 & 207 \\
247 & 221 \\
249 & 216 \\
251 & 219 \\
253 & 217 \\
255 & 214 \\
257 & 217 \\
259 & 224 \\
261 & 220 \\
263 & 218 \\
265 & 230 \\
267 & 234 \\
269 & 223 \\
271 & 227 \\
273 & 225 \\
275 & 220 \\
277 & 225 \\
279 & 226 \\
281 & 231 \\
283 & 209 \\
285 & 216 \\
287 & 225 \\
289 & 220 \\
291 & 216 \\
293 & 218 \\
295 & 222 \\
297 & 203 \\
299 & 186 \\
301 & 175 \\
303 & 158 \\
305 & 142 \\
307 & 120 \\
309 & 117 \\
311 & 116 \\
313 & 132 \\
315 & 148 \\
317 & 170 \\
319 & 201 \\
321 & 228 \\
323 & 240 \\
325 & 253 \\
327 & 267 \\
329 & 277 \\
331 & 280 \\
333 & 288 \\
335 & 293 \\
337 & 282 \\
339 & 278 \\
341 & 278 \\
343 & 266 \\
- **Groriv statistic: 42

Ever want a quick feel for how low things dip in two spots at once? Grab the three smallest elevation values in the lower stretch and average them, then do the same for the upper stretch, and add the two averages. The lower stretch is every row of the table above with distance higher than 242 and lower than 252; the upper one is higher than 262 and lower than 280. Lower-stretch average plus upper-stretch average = 431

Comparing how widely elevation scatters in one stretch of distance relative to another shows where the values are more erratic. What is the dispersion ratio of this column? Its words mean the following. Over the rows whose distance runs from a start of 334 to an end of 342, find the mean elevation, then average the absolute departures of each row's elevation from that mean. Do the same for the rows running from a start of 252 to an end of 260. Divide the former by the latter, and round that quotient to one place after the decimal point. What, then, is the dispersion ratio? 1.7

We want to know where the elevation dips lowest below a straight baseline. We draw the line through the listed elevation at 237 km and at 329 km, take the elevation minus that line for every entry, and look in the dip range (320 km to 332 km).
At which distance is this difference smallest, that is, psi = 321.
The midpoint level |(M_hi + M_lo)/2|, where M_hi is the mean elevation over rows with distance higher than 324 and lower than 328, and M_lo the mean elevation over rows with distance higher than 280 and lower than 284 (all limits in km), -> 240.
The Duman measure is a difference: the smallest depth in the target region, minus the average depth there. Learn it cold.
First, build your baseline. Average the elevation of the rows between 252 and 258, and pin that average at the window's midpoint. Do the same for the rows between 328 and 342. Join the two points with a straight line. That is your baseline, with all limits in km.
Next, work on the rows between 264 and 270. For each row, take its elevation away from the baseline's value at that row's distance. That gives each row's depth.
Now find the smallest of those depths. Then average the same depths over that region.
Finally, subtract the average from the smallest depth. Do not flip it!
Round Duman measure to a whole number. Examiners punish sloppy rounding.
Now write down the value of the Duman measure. -5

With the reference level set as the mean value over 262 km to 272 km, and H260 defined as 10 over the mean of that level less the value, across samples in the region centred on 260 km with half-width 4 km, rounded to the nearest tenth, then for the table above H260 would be 1.5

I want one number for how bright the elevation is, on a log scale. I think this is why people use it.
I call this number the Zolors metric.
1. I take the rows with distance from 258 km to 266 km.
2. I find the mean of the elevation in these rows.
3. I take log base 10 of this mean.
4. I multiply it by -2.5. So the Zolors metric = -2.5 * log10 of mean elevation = -5.87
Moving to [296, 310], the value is -5.49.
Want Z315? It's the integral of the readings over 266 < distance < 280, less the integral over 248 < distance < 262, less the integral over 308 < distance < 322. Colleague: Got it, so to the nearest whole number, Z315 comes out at -2118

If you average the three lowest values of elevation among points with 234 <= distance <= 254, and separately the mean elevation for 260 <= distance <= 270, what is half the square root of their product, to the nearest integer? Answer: 108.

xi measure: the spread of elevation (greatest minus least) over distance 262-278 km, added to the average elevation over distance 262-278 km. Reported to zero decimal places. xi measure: 241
